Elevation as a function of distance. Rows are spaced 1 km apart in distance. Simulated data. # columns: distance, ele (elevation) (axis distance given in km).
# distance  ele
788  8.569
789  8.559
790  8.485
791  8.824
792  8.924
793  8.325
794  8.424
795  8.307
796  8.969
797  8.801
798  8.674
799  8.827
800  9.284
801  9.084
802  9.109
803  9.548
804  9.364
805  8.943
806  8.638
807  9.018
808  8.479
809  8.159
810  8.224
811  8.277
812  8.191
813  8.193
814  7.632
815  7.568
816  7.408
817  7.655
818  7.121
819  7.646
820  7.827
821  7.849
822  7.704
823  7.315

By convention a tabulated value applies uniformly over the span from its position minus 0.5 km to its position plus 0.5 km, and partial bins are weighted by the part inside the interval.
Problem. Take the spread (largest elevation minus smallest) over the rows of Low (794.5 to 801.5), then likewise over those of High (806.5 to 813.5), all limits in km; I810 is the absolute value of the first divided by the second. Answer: 1.1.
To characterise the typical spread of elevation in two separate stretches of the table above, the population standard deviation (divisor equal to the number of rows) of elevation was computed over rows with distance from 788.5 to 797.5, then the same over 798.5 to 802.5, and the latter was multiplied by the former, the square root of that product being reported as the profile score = 0.20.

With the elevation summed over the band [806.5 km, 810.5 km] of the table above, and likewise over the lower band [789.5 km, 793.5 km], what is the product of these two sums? 1171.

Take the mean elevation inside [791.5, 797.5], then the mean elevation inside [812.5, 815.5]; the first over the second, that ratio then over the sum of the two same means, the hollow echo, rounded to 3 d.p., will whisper 0.067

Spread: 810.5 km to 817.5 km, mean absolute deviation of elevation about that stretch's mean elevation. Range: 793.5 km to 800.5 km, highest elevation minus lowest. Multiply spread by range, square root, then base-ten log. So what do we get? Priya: -0.25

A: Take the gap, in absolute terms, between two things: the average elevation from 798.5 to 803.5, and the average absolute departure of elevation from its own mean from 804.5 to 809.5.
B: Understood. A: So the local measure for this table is 8.90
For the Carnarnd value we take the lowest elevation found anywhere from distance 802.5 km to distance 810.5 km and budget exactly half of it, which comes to 4.08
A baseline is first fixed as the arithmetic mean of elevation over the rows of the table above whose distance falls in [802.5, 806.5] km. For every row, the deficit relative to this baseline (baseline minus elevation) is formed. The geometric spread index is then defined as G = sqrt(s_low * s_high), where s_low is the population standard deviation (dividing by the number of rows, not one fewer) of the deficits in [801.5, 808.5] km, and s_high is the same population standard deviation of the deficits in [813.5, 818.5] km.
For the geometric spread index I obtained 0.26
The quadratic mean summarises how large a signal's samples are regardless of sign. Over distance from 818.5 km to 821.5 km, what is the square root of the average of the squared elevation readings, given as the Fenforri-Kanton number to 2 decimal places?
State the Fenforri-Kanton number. 7.77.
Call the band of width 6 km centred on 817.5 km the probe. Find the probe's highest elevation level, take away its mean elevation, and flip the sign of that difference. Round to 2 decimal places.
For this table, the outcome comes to -0.29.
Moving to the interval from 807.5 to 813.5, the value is -0.23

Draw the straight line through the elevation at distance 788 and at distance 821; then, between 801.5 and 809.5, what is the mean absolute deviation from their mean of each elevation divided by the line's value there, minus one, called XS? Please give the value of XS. 0.040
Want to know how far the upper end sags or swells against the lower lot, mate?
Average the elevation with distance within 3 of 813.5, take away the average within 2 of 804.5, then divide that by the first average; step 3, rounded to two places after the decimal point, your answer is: -0.16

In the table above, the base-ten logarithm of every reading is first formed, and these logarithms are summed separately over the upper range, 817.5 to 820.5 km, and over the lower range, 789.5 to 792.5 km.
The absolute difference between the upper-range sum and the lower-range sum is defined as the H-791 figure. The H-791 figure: 0.20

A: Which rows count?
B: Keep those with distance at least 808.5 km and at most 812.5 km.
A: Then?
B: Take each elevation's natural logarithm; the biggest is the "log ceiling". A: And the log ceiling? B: 2.11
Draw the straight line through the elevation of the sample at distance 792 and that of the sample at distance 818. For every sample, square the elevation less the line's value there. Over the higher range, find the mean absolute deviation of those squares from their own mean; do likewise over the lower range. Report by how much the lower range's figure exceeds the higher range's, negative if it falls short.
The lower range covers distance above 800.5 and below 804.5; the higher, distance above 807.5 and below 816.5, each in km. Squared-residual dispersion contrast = 0.4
